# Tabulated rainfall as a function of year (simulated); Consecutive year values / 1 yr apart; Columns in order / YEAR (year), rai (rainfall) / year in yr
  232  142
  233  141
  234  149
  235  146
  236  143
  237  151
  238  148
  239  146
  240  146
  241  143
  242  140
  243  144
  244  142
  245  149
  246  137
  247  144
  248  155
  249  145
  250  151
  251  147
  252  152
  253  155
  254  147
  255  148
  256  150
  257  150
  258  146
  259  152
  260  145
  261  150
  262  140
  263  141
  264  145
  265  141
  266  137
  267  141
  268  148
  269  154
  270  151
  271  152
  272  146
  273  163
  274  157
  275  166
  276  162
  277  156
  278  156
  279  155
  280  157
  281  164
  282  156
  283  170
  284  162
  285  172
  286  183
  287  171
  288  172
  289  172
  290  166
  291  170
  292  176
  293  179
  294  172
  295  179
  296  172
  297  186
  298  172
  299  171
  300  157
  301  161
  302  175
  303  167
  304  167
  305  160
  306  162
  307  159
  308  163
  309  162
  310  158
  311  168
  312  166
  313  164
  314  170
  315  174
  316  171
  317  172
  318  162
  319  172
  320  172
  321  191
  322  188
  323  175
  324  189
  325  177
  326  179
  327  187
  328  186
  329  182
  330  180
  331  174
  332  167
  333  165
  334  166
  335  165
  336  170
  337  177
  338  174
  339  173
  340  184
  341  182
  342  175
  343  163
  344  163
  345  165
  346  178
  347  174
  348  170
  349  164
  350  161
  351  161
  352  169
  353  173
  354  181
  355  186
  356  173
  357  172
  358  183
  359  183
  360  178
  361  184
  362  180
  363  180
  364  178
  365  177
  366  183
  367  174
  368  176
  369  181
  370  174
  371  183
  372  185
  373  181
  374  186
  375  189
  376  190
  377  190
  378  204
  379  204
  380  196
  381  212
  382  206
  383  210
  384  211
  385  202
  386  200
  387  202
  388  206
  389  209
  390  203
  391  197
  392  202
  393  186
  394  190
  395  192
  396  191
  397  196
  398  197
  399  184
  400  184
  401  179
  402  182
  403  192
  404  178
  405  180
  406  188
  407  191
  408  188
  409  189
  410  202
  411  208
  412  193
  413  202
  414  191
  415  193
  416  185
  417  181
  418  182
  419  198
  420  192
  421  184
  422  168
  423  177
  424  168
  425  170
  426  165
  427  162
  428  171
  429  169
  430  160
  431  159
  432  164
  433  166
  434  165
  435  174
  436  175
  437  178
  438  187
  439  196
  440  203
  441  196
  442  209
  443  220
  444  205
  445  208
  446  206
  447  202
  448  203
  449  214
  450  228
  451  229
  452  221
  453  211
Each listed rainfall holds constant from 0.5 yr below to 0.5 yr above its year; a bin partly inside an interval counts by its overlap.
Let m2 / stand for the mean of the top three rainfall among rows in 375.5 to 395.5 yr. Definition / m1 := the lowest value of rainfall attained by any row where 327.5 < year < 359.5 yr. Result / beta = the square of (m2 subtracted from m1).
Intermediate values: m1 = 161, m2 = 211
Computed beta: 2500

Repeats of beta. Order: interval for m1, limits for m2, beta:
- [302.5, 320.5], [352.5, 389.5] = 2809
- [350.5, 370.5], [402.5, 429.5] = 1849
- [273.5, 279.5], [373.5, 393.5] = 3136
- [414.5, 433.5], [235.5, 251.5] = 44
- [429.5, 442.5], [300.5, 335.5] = 920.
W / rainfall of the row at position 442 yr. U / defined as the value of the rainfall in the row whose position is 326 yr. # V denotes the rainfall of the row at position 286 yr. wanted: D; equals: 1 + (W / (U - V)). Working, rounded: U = 179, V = 183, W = 209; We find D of -51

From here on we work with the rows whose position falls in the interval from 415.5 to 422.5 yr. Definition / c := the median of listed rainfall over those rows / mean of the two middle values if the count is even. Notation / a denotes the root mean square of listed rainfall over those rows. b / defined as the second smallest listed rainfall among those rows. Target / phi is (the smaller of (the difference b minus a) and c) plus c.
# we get 181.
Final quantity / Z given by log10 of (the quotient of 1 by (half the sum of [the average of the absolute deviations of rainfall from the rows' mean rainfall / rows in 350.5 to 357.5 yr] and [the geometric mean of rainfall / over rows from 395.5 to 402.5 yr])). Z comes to -1.98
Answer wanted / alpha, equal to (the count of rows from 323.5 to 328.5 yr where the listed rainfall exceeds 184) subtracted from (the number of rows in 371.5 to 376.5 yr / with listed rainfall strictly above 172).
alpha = 2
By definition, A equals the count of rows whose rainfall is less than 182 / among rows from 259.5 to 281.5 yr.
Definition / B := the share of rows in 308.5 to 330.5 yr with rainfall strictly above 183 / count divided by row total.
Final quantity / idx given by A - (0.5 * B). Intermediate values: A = 22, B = 0.23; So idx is 22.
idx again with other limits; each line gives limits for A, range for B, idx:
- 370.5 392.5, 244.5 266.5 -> 1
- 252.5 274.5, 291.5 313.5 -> 22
